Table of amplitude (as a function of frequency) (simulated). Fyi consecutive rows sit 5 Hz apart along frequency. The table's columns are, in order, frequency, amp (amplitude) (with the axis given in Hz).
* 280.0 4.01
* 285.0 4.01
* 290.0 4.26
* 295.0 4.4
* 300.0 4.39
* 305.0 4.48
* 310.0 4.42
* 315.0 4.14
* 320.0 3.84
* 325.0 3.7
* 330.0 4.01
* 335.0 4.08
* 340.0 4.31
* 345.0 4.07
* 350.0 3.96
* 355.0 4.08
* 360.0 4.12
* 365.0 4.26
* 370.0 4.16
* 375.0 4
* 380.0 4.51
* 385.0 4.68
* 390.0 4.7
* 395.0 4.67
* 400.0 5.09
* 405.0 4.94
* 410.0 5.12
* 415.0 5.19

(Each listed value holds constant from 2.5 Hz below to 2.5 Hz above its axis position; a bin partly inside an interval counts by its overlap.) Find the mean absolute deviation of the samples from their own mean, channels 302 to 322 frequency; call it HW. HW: 0.230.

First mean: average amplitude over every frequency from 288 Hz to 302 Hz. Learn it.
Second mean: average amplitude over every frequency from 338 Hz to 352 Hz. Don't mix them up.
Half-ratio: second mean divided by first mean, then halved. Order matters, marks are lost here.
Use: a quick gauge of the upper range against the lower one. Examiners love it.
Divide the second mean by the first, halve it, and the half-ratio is 0.47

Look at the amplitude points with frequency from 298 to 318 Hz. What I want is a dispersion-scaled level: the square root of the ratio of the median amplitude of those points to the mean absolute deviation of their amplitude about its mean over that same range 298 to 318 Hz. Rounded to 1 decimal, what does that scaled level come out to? 6.4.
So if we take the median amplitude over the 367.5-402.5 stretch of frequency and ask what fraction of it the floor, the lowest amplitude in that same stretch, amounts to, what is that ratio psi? 0.86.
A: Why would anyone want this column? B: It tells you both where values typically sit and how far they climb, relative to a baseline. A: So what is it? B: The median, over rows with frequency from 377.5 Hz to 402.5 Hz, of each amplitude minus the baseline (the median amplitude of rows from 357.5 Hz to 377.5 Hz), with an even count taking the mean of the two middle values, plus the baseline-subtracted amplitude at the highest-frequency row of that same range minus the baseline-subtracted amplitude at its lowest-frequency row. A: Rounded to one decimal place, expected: 1.1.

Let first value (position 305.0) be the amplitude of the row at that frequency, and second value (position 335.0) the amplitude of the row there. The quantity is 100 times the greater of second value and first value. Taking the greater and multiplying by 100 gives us 448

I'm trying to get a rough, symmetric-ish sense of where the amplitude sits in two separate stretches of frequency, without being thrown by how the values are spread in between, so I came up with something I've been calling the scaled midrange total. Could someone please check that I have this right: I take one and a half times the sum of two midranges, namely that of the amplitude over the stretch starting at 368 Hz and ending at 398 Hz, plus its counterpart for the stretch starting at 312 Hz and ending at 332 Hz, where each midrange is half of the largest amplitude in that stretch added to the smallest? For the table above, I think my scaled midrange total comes 12.4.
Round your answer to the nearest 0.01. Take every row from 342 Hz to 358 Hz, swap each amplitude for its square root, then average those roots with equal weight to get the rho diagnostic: 2.01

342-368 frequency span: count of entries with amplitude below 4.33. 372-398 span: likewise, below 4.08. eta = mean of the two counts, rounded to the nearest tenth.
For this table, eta 3.0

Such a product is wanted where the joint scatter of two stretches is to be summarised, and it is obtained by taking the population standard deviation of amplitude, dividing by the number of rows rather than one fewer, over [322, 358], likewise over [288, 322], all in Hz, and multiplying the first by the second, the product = 0.035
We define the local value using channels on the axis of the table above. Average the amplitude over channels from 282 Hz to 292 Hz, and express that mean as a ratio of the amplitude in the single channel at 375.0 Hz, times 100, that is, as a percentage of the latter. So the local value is 103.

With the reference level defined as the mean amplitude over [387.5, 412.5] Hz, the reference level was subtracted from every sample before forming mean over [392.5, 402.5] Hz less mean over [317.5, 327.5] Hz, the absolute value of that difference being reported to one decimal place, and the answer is 1.1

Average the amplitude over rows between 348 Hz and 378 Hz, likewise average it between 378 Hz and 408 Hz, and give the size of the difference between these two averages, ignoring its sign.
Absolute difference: 0.67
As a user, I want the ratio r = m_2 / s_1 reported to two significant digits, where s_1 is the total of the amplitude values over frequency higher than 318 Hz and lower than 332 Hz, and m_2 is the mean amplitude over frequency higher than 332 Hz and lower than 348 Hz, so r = 0.36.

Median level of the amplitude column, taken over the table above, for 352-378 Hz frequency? 4.12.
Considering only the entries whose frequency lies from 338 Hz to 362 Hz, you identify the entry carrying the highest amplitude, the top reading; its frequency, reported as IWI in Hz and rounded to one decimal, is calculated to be 340.0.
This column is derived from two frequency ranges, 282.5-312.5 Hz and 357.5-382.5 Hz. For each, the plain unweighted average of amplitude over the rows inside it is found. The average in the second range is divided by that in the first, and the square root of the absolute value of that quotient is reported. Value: 0.99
